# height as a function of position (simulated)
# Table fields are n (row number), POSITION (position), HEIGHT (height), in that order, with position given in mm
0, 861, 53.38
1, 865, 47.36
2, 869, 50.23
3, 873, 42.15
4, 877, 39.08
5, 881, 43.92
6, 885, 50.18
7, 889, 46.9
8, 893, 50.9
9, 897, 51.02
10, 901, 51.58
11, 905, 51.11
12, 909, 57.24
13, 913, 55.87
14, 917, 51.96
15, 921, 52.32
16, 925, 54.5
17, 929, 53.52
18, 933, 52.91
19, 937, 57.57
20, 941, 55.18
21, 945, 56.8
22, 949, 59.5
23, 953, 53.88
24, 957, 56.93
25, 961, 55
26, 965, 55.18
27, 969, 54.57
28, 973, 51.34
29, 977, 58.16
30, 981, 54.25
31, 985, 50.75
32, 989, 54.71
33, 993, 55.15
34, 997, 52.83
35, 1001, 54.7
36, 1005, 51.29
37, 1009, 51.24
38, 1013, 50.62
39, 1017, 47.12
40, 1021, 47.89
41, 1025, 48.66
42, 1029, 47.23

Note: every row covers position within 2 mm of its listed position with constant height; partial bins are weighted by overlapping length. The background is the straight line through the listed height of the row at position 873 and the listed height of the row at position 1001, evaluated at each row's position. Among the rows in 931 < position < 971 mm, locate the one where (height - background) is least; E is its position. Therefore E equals 969 mm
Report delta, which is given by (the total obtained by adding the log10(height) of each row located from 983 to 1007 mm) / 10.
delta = 1.04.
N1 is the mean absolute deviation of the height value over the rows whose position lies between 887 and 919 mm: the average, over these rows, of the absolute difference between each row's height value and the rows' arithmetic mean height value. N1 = 2.24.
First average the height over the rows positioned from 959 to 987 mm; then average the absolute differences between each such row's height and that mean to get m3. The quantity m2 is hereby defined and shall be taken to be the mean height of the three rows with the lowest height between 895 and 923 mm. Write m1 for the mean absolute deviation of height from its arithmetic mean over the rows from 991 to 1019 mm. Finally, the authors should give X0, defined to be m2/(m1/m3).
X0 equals 45.0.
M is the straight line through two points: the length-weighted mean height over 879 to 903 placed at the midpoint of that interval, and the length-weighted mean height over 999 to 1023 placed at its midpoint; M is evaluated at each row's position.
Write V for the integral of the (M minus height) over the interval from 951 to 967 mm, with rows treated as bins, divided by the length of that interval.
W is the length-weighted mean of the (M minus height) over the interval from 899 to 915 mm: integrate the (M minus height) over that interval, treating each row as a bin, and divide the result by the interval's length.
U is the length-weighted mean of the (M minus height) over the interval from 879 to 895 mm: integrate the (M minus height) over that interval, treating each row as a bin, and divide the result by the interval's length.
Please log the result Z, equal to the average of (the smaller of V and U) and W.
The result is -5.0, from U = 1.1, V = -5.4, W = -4.68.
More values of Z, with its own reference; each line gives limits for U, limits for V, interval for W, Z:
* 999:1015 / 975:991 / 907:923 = -4.7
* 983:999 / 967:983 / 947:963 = -5.5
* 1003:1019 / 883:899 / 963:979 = -2.7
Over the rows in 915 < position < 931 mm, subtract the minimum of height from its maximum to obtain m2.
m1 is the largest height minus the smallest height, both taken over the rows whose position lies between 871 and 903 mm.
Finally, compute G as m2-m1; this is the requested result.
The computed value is -10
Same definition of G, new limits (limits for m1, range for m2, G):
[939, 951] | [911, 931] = 0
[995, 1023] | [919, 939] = -2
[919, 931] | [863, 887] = 9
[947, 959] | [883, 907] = -1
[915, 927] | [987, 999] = 0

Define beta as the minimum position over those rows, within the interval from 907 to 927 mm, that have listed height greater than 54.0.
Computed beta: 909 mm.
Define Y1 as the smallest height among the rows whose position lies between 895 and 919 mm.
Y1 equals 51.02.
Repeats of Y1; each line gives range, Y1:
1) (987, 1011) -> 51.24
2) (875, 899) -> 39.08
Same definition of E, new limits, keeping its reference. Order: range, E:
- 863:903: 877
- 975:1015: 1013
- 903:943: 933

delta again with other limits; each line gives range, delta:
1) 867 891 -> 0.99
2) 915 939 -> 1.04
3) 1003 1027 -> 1.02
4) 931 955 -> 1.05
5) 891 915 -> 1.03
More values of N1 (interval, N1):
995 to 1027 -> 1.99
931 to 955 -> 1.98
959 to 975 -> 1.34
